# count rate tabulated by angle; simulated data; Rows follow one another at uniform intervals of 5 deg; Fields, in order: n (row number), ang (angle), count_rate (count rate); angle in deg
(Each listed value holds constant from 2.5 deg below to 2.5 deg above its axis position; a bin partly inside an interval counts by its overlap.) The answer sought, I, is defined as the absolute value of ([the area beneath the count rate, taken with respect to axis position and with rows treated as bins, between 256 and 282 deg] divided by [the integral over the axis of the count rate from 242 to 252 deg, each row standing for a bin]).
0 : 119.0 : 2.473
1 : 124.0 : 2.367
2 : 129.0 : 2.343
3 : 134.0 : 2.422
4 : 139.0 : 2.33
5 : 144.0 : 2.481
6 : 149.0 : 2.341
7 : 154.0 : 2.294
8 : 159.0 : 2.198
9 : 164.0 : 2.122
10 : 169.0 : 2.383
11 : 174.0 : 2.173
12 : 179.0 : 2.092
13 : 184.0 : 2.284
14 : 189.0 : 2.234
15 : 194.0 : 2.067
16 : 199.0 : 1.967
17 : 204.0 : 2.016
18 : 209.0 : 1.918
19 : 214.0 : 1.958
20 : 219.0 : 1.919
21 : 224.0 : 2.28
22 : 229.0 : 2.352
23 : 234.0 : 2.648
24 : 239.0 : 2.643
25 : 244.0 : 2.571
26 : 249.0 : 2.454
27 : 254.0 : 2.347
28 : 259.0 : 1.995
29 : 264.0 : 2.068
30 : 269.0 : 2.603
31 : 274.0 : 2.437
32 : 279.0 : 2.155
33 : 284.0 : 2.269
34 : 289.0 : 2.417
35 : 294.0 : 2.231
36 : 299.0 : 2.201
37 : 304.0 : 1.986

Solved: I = 2.3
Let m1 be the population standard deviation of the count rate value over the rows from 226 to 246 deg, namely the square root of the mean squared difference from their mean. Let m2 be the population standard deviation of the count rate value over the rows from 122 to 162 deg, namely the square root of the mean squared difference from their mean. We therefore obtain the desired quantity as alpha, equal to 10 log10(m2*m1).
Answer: -20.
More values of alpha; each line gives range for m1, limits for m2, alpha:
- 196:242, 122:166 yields -15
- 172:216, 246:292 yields -16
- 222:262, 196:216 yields -21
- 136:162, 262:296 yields -18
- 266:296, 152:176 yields -19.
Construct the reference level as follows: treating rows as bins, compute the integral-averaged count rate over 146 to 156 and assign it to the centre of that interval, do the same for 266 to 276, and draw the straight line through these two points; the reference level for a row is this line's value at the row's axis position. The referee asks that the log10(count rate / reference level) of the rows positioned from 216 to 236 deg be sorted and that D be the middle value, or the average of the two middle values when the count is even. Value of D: -0.02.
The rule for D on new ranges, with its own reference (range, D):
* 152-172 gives -0.02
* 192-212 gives -0.08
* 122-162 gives 0.01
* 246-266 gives -0.05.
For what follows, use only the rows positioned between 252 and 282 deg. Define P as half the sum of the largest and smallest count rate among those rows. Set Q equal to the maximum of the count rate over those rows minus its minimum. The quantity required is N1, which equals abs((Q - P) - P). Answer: 4.0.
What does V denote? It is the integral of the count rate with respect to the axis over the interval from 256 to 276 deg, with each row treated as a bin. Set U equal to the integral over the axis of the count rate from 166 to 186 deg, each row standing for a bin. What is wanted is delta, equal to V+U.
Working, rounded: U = 44.6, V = 45.5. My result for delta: 90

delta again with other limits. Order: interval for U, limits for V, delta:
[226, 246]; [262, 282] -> 97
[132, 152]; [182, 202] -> 90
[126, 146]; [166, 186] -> 92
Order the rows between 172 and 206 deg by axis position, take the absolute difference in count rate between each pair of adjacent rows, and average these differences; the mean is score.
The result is 0.11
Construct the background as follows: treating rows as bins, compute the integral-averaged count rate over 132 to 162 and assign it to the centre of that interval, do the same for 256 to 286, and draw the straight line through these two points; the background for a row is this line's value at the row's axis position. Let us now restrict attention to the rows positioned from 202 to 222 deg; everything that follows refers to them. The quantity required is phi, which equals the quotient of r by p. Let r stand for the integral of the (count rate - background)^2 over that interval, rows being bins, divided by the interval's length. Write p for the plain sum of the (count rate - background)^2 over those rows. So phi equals 0.246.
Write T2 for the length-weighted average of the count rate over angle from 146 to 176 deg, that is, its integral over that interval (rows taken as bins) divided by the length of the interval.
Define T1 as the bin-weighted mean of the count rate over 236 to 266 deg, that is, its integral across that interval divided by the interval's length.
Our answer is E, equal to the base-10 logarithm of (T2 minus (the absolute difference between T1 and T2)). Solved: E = 0.334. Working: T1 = 2.36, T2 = 2.26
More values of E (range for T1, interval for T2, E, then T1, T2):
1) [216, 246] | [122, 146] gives 0.377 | 2.39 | 2.39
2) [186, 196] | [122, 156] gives 0.335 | 2.16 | 2.37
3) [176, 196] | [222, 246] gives 0.337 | 2.17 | 2.50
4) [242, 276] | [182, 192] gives 0.332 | 2.35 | 2.25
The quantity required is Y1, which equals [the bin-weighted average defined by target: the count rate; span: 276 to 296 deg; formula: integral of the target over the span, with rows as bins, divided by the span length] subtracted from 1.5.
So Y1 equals -0.77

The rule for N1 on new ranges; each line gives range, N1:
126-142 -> 4.7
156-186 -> 4.2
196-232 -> 3.8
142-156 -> 4.6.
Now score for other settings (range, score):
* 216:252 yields 0.15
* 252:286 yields 0.25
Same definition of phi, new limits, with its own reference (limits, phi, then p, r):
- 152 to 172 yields 0.258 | 0.07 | 0.02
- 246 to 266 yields 0.259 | 0.15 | 0.04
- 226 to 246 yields 0.244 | 0.36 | 0.09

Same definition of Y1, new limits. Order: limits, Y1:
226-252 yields -1.03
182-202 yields -0.63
